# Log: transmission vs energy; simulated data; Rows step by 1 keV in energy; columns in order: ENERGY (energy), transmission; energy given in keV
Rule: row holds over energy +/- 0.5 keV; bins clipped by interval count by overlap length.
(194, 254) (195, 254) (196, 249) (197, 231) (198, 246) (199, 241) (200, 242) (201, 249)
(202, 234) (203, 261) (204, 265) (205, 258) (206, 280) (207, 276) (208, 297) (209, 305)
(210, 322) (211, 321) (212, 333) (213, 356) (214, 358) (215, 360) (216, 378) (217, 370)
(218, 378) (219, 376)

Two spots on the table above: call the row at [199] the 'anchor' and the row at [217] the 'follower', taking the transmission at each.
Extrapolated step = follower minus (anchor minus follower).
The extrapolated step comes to 499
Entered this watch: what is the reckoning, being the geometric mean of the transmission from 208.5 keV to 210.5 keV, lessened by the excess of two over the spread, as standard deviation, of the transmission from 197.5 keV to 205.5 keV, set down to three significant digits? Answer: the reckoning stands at 322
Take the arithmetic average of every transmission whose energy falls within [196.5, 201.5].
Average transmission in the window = 242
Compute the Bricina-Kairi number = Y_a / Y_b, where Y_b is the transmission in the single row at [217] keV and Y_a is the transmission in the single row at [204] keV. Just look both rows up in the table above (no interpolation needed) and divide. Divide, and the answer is 0.72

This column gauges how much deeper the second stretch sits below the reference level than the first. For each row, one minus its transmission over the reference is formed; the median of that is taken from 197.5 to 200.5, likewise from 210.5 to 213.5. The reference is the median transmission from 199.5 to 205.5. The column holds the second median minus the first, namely -0.359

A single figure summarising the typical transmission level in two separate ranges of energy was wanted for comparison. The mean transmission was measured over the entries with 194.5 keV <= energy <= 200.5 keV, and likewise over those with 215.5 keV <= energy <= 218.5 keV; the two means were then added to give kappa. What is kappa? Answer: 619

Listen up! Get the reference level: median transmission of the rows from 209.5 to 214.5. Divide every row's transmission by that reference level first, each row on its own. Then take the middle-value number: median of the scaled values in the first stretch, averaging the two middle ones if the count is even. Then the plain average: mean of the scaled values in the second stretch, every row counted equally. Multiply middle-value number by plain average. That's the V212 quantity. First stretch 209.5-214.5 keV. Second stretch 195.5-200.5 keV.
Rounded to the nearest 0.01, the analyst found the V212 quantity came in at 0.73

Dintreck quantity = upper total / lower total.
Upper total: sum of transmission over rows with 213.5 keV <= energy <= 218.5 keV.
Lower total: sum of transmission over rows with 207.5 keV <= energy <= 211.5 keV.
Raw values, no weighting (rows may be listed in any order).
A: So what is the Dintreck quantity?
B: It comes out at 1.5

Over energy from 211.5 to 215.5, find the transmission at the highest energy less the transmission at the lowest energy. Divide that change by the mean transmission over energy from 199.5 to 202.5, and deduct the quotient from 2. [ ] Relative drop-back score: 1.89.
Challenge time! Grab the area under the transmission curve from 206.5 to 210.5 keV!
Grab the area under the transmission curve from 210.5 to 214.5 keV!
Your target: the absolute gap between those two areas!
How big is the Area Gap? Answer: 168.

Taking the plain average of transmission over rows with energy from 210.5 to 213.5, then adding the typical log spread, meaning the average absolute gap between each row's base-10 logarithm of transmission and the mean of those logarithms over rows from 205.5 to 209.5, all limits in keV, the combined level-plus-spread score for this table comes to 337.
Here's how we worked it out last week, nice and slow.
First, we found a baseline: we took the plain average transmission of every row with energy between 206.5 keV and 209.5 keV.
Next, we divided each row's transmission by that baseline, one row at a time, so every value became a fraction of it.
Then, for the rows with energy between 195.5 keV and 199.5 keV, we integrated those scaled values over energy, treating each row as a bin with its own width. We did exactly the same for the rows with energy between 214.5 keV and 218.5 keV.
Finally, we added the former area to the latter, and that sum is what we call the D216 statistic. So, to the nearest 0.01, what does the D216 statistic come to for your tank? 8.38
